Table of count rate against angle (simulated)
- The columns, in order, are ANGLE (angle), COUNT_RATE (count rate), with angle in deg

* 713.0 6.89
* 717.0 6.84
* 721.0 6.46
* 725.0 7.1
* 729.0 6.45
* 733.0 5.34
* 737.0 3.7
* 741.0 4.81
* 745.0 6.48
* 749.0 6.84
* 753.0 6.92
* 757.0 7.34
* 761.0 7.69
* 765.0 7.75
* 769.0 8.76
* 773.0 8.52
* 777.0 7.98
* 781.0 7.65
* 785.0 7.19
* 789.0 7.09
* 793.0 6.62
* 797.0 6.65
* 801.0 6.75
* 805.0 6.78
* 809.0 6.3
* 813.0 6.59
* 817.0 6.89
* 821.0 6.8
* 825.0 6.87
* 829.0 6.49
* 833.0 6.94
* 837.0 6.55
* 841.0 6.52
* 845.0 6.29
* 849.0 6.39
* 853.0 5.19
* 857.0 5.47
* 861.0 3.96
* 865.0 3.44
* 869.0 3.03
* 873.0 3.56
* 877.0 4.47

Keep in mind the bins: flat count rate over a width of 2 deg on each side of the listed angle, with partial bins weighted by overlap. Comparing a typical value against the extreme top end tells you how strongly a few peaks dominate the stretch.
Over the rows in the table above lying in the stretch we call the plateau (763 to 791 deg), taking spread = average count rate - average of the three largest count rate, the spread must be -0.6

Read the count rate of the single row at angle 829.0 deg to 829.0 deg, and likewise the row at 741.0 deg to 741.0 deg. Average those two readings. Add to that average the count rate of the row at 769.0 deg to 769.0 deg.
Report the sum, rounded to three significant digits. 14.4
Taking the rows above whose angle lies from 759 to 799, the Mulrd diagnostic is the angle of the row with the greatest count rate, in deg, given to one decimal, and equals 769.0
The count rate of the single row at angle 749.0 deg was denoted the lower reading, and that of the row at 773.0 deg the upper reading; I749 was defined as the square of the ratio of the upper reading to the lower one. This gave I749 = 1.6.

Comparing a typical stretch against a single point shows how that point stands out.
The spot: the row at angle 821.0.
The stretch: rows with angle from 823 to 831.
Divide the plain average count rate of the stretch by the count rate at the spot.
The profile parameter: 0.98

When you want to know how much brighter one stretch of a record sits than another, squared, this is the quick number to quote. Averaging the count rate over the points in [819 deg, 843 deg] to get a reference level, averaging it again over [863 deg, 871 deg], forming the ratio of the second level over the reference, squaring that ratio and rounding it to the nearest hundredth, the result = 0.23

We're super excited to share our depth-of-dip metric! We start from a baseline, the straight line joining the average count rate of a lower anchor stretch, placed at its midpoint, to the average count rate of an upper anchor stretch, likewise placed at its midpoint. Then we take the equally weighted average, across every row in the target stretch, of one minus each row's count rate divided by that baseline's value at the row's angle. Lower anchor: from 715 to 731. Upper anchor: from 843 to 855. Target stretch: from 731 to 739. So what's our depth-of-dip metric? 0.320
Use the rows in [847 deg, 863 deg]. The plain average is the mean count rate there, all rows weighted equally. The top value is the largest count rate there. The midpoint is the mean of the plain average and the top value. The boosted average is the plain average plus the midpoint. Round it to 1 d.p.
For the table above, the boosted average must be 11.1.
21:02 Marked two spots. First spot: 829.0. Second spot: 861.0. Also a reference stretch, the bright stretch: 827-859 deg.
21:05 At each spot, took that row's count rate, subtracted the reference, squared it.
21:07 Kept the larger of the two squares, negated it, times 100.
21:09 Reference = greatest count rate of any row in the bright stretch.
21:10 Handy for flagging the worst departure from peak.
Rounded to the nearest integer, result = -888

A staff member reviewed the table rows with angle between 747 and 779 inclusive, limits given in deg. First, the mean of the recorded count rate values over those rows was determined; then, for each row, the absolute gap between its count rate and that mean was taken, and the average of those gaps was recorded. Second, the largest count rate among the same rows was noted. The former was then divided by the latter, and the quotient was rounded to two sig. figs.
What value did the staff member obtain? 0.060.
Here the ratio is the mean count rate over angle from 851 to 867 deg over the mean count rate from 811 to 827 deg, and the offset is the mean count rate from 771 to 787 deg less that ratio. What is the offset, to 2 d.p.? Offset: 7.17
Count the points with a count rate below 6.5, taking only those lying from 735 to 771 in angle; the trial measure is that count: 3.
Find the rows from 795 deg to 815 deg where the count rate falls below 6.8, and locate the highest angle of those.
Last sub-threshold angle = 813.0 deg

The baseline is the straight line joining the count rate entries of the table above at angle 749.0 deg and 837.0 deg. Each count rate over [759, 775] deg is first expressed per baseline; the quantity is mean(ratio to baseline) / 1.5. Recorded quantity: 0.804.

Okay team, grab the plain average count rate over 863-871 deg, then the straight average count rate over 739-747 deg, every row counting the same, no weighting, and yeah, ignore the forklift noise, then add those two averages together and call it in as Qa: 8.9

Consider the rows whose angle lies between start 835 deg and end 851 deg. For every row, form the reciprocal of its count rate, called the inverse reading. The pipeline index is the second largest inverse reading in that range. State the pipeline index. 0.156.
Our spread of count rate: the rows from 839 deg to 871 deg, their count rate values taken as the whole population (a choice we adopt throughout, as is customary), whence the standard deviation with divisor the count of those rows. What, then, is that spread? 1.3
